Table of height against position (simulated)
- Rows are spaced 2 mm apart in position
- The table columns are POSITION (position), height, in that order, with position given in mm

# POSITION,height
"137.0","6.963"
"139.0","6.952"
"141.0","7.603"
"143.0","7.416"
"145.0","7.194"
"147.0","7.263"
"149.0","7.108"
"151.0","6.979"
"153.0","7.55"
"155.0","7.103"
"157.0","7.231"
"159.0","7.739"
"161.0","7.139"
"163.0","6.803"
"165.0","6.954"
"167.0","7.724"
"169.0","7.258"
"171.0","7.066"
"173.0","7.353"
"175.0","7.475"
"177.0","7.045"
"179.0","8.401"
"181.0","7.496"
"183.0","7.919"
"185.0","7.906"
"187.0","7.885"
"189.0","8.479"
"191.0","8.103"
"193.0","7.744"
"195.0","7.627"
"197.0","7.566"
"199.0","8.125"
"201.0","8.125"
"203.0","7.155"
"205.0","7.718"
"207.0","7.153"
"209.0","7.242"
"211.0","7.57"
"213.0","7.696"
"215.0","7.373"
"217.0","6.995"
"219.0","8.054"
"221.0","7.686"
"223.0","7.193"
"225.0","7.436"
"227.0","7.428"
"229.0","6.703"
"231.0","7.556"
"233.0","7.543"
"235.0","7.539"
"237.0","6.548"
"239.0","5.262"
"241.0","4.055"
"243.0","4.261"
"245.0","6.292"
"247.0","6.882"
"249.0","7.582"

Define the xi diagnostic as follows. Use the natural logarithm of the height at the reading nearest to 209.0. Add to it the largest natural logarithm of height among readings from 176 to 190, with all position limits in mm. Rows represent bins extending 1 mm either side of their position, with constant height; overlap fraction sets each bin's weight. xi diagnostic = 4.12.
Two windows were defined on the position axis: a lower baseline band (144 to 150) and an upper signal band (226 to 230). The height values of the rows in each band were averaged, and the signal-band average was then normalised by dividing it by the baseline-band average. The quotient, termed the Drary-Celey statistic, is 0.98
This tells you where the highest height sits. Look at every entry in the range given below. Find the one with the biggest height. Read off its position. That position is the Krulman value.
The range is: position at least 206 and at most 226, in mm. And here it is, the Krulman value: 219.0 mm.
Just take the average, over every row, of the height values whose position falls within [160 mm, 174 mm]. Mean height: 7.2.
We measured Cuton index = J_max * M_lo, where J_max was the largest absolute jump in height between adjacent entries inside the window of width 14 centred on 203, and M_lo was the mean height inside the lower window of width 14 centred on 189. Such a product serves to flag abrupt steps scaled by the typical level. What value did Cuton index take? 7.71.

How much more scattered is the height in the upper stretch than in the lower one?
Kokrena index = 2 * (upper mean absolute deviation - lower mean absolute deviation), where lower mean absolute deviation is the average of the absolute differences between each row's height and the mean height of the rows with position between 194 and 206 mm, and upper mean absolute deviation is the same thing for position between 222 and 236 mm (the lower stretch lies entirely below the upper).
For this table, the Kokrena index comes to -0.1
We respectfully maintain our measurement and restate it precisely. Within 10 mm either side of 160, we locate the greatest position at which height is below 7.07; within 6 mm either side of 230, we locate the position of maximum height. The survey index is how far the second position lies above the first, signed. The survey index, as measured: 66 mm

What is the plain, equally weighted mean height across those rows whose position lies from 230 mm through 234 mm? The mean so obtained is 7.5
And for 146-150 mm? 7.2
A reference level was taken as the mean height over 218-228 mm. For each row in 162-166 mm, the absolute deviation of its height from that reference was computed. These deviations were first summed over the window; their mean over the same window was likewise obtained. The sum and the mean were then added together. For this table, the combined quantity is 2.0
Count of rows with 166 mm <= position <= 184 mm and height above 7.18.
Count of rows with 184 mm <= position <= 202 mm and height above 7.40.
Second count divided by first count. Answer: 1.3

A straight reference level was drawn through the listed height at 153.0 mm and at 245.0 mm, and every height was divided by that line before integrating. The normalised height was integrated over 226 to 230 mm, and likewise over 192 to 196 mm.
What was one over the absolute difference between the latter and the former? 15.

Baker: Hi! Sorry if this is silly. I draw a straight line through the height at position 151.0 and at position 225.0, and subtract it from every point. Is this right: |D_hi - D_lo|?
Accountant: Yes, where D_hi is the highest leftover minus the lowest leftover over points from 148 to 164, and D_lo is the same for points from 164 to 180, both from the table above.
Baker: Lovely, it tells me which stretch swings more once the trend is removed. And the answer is 0.40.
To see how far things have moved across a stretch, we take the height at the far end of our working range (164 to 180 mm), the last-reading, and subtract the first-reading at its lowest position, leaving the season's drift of 1.45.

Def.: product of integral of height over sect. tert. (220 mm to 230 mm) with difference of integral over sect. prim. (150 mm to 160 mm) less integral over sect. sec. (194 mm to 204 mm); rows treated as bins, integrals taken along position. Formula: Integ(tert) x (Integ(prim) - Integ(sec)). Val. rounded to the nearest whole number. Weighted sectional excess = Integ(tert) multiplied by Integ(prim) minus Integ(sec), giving -291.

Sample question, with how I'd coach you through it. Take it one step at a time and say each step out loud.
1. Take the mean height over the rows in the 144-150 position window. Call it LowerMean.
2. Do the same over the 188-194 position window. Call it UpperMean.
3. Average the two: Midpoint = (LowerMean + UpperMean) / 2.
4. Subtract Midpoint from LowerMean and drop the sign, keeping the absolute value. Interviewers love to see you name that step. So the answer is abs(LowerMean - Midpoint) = 0.46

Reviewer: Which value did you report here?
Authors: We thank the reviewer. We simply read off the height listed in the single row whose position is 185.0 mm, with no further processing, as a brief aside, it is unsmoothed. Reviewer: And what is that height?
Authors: 7.906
